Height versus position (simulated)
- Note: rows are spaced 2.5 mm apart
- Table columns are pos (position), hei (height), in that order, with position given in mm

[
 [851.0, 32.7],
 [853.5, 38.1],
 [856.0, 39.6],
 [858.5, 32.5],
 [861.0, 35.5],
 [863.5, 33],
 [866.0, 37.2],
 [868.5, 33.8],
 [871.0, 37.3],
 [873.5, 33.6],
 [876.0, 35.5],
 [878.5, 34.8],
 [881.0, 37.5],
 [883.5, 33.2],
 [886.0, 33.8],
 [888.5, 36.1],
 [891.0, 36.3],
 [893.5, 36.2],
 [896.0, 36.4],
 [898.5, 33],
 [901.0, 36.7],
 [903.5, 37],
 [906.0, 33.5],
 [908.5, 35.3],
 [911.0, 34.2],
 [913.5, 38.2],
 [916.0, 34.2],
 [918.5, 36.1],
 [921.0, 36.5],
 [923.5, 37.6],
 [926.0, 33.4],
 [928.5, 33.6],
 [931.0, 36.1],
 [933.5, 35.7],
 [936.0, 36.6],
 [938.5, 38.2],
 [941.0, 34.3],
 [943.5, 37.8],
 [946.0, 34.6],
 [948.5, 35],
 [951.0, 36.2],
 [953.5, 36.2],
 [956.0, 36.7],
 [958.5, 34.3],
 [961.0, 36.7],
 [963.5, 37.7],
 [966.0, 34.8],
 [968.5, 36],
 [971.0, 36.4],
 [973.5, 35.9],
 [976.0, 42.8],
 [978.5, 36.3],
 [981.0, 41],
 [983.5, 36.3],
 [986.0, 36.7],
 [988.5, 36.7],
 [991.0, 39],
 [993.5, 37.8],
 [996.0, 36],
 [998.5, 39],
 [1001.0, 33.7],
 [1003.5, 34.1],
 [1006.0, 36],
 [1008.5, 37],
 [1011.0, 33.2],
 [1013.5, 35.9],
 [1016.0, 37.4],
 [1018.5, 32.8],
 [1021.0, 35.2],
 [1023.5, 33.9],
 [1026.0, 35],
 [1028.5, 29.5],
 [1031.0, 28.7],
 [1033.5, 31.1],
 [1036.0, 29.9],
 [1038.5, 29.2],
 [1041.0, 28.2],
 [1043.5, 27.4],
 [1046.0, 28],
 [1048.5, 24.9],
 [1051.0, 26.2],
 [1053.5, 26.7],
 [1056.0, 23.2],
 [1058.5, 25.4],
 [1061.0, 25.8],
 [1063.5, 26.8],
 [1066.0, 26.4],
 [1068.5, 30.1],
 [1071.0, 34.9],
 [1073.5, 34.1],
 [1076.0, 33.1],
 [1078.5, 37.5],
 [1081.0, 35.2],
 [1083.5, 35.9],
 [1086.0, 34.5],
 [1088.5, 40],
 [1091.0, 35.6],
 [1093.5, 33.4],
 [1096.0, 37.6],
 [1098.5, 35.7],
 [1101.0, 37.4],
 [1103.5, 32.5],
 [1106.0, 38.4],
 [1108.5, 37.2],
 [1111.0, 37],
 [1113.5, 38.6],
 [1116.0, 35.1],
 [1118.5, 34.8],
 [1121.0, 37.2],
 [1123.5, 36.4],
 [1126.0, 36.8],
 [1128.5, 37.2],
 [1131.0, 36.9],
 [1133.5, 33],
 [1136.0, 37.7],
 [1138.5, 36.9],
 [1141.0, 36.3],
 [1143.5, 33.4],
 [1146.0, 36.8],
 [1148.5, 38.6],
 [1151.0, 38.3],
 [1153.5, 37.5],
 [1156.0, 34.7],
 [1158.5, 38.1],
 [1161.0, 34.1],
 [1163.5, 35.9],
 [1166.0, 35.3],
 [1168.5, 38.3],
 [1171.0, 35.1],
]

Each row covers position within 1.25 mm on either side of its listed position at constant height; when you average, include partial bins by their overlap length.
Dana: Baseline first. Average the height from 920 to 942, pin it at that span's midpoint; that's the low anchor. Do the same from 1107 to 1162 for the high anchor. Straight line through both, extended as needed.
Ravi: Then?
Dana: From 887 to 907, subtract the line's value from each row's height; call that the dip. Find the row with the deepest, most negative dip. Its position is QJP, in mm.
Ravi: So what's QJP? 898.5 mm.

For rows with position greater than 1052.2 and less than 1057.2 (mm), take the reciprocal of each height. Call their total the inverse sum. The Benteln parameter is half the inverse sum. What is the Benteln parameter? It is 0.0403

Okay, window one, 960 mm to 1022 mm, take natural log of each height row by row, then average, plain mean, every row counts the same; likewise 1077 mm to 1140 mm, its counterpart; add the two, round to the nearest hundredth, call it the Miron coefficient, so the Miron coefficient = 7.19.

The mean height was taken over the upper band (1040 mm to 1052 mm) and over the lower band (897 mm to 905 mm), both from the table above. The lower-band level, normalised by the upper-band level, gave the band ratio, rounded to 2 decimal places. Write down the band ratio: 1.32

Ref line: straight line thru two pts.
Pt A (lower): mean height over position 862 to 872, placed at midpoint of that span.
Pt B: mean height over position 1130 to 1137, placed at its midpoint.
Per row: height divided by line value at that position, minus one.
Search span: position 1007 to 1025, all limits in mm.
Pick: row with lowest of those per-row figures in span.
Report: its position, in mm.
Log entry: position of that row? 1018.5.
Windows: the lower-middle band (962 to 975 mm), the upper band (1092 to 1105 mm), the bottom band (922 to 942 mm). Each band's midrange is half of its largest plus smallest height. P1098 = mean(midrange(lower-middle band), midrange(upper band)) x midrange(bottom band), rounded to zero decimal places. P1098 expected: 1276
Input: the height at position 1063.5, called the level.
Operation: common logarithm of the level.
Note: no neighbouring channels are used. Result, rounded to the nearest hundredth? 1.43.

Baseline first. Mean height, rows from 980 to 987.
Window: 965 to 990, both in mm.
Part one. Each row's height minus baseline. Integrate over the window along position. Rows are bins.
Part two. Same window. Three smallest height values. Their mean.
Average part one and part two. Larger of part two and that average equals 35.6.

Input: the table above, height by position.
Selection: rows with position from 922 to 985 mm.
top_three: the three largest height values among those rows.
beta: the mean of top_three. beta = 40.7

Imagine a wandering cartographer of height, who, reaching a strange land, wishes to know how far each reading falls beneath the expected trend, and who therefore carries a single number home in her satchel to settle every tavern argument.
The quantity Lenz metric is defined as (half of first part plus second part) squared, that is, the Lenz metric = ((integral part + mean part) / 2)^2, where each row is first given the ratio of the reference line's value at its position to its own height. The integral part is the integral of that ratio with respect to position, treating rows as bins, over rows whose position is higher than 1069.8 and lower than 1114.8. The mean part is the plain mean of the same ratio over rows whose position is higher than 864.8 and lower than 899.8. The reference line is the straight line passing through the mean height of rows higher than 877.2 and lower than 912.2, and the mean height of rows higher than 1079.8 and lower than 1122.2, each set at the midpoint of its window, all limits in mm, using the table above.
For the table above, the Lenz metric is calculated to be 537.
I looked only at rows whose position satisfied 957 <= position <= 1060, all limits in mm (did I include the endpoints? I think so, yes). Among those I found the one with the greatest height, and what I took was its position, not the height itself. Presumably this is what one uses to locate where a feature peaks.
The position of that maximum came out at 976.0 mm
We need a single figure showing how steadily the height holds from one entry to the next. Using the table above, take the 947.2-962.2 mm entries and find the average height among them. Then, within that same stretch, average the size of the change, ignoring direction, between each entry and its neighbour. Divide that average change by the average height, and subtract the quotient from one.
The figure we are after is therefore 0.964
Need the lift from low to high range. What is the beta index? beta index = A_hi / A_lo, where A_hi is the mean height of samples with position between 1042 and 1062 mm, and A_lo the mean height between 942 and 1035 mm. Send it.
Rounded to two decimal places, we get 0.73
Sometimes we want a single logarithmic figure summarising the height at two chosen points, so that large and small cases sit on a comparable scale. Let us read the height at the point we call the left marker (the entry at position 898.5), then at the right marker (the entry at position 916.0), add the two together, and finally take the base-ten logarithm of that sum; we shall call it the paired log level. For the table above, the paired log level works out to 1.83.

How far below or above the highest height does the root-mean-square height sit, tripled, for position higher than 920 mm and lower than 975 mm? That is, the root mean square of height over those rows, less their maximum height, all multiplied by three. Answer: -6.8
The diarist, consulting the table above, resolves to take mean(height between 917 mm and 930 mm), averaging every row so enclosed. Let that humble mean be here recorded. 35.4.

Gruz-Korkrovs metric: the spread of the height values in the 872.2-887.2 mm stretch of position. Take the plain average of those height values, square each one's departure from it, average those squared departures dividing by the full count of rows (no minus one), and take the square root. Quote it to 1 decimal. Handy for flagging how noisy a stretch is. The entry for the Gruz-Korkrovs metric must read 1.5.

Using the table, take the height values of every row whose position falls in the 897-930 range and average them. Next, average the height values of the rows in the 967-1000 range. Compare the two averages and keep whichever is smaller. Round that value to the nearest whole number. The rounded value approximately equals 35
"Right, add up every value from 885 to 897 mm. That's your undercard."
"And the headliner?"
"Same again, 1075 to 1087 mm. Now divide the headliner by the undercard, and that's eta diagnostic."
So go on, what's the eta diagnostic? 0.99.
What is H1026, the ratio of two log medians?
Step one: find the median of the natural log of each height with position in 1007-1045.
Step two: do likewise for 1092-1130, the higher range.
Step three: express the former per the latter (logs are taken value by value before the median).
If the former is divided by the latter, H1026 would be 0.97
